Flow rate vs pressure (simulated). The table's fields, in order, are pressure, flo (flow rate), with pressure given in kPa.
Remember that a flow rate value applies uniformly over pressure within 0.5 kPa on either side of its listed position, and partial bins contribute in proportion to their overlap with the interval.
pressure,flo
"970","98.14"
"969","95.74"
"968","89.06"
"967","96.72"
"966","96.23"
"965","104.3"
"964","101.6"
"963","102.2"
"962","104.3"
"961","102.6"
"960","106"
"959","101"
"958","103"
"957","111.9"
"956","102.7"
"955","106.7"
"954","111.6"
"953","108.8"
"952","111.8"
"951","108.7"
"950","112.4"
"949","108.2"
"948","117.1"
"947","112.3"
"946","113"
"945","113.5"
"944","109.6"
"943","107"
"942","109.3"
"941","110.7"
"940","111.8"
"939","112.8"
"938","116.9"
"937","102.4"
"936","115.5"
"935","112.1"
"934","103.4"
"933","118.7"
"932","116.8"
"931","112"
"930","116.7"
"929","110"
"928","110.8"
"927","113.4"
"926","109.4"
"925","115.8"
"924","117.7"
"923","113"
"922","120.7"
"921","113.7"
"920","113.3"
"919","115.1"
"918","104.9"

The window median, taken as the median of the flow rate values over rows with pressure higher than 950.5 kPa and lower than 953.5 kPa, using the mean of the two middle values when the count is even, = 109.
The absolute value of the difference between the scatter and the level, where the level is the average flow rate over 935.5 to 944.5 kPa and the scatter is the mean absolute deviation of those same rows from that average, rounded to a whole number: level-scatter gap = 107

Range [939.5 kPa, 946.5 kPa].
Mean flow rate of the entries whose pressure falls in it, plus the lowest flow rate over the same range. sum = 218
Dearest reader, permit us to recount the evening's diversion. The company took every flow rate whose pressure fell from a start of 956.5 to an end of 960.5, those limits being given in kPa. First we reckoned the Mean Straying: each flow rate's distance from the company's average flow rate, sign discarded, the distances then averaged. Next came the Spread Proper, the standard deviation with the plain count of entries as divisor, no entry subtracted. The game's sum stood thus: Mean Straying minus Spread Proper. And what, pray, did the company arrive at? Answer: -0.64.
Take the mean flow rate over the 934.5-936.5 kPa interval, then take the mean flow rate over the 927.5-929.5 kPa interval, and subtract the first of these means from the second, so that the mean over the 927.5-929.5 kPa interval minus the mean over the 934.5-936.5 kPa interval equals -3.4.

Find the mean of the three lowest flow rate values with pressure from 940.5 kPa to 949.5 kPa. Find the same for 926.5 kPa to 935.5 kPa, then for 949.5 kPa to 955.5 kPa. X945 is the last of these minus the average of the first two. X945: 0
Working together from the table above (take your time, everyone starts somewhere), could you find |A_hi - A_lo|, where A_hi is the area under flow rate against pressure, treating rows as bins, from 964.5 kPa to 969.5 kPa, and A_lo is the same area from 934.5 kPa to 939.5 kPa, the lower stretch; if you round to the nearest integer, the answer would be 78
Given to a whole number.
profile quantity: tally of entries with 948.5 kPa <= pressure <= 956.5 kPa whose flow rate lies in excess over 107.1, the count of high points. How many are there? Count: 6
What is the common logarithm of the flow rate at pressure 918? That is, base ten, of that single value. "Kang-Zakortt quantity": 2.02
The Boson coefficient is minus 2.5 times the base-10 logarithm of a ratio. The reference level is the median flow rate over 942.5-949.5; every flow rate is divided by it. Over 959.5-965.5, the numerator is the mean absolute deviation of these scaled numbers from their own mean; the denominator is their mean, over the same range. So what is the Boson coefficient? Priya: 4.7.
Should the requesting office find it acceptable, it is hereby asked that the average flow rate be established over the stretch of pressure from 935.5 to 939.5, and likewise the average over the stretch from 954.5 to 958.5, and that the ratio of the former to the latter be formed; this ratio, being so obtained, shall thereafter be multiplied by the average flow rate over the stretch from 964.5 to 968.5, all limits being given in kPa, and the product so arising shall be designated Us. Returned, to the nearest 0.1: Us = 101.9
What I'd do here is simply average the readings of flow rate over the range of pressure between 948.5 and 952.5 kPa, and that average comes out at 110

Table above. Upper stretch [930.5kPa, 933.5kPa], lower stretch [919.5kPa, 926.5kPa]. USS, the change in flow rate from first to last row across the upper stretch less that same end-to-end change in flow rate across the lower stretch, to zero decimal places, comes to 11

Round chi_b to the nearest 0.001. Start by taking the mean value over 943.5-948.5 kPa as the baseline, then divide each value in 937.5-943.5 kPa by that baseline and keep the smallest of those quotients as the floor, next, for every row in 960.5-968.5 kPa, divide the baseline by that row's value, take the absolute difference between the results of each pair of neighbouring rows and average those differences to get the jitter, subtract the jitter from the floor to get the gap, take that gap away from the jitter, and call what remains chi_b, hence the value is -0.868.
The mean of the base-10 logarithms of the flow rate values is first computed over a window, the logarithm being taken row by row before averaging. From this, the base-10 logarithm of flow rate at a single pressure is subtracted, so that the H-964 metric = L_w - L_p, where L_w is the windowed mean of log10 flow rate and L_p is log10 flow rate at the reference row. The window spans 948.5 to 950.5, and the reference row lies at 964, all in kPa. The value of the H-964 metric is 0.036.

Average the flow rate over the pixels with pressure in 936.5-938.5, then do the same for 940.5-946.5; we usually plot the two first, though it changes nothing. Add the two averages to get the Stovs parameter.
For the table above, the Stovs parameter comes 220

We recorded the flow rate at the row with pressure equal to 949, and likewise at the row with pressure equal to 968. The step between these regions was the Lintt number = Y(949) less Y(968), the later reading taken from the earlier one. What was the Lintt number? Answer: 19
